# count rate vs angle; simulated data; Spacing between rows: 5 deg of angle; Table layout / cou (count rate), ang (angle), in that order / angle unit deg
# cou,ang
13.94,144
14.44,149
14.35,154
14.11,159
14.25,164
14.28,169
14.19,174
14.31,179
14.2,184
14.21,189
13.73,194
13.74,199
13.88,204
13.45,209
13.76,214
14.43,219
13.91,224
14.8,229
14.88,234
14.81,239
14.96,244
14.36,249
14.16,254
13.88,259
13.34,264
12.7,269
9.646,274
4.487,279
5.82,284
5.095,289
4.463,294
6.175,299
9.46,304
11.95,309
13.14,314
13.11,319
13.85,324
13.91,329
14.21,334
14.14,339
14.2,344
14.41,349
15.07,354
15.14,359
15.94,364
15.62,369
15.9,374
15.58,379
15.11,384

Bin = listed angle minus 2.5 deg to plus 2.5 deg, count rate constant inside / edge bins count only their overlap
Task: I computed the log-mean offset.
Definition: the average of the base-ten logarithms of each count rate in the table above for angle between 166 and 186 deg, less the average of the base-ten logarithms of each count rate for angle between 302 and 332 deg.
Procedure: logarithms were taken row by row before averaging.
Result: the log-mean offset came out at 0.06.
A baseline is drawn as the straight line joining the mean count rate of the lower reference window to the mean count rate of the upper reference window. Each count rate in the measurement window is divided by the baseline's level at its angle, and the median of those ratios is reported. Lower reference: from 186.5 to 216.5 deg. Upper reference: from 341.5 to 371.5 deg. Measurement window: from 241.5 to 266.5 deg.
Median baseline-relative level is 1.00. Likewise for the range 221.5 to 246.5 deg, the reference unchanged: 1.06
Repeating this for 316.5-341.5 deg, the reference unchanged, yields 0.94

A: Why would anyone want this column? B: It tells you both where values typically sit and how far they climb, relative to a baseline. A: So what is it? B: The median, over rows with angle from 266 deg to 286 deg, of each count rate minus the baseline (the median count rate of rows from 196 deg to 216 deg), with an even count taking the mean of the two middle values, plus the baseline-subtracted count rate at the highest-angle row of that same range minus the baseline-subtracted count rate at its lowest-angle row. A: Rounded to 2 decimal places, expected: -12.90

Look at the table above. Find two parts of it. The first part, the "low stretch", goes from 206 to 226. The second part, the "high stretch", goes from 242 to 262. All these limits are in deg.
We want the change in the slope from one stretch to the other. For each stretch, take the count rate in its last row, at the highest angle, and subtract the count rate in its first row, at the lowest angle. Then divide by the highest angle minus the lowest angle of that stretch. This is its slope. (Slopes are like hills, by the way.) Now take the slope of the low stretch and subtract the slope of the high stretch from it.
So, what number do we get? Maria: 0.10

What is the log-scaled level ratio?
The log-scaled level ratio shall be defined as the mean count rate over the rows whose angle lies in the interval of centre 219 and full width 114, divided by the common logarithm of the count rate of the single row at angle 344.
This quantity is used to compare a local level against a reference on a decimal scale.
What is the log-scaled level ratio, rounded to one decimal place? 12.1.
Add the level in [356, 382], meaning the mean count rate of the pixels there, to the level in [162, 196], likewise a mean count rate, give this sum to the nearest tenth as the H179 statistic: 29.8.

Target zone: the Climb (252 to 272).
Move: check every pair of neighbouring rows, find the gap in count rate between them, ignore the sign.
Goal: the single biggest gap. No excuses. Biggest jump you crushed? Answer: 0.64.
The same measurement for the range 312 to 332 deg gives 0.74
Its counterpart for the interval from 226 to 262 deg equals 0.60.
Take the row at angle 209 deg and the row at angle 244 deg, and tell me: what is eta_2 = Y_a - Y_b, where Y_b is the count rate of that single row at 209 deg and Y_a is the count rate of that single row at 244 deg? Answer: 1.5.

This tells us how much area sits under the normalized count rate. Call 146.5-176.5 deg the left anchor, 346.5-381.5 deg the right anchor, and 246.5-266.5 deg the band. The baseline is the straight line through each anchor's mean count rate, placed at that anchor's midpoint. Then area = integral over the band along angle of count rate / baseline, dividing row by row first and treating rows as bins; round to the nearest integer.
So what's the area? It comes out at 19 deg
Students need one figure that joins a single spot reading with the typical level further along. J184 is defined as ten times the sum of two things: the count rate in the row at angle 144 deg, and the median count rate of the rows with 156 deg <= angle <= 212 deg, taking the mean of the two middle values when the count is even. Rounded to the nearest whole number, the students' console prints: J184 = 281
